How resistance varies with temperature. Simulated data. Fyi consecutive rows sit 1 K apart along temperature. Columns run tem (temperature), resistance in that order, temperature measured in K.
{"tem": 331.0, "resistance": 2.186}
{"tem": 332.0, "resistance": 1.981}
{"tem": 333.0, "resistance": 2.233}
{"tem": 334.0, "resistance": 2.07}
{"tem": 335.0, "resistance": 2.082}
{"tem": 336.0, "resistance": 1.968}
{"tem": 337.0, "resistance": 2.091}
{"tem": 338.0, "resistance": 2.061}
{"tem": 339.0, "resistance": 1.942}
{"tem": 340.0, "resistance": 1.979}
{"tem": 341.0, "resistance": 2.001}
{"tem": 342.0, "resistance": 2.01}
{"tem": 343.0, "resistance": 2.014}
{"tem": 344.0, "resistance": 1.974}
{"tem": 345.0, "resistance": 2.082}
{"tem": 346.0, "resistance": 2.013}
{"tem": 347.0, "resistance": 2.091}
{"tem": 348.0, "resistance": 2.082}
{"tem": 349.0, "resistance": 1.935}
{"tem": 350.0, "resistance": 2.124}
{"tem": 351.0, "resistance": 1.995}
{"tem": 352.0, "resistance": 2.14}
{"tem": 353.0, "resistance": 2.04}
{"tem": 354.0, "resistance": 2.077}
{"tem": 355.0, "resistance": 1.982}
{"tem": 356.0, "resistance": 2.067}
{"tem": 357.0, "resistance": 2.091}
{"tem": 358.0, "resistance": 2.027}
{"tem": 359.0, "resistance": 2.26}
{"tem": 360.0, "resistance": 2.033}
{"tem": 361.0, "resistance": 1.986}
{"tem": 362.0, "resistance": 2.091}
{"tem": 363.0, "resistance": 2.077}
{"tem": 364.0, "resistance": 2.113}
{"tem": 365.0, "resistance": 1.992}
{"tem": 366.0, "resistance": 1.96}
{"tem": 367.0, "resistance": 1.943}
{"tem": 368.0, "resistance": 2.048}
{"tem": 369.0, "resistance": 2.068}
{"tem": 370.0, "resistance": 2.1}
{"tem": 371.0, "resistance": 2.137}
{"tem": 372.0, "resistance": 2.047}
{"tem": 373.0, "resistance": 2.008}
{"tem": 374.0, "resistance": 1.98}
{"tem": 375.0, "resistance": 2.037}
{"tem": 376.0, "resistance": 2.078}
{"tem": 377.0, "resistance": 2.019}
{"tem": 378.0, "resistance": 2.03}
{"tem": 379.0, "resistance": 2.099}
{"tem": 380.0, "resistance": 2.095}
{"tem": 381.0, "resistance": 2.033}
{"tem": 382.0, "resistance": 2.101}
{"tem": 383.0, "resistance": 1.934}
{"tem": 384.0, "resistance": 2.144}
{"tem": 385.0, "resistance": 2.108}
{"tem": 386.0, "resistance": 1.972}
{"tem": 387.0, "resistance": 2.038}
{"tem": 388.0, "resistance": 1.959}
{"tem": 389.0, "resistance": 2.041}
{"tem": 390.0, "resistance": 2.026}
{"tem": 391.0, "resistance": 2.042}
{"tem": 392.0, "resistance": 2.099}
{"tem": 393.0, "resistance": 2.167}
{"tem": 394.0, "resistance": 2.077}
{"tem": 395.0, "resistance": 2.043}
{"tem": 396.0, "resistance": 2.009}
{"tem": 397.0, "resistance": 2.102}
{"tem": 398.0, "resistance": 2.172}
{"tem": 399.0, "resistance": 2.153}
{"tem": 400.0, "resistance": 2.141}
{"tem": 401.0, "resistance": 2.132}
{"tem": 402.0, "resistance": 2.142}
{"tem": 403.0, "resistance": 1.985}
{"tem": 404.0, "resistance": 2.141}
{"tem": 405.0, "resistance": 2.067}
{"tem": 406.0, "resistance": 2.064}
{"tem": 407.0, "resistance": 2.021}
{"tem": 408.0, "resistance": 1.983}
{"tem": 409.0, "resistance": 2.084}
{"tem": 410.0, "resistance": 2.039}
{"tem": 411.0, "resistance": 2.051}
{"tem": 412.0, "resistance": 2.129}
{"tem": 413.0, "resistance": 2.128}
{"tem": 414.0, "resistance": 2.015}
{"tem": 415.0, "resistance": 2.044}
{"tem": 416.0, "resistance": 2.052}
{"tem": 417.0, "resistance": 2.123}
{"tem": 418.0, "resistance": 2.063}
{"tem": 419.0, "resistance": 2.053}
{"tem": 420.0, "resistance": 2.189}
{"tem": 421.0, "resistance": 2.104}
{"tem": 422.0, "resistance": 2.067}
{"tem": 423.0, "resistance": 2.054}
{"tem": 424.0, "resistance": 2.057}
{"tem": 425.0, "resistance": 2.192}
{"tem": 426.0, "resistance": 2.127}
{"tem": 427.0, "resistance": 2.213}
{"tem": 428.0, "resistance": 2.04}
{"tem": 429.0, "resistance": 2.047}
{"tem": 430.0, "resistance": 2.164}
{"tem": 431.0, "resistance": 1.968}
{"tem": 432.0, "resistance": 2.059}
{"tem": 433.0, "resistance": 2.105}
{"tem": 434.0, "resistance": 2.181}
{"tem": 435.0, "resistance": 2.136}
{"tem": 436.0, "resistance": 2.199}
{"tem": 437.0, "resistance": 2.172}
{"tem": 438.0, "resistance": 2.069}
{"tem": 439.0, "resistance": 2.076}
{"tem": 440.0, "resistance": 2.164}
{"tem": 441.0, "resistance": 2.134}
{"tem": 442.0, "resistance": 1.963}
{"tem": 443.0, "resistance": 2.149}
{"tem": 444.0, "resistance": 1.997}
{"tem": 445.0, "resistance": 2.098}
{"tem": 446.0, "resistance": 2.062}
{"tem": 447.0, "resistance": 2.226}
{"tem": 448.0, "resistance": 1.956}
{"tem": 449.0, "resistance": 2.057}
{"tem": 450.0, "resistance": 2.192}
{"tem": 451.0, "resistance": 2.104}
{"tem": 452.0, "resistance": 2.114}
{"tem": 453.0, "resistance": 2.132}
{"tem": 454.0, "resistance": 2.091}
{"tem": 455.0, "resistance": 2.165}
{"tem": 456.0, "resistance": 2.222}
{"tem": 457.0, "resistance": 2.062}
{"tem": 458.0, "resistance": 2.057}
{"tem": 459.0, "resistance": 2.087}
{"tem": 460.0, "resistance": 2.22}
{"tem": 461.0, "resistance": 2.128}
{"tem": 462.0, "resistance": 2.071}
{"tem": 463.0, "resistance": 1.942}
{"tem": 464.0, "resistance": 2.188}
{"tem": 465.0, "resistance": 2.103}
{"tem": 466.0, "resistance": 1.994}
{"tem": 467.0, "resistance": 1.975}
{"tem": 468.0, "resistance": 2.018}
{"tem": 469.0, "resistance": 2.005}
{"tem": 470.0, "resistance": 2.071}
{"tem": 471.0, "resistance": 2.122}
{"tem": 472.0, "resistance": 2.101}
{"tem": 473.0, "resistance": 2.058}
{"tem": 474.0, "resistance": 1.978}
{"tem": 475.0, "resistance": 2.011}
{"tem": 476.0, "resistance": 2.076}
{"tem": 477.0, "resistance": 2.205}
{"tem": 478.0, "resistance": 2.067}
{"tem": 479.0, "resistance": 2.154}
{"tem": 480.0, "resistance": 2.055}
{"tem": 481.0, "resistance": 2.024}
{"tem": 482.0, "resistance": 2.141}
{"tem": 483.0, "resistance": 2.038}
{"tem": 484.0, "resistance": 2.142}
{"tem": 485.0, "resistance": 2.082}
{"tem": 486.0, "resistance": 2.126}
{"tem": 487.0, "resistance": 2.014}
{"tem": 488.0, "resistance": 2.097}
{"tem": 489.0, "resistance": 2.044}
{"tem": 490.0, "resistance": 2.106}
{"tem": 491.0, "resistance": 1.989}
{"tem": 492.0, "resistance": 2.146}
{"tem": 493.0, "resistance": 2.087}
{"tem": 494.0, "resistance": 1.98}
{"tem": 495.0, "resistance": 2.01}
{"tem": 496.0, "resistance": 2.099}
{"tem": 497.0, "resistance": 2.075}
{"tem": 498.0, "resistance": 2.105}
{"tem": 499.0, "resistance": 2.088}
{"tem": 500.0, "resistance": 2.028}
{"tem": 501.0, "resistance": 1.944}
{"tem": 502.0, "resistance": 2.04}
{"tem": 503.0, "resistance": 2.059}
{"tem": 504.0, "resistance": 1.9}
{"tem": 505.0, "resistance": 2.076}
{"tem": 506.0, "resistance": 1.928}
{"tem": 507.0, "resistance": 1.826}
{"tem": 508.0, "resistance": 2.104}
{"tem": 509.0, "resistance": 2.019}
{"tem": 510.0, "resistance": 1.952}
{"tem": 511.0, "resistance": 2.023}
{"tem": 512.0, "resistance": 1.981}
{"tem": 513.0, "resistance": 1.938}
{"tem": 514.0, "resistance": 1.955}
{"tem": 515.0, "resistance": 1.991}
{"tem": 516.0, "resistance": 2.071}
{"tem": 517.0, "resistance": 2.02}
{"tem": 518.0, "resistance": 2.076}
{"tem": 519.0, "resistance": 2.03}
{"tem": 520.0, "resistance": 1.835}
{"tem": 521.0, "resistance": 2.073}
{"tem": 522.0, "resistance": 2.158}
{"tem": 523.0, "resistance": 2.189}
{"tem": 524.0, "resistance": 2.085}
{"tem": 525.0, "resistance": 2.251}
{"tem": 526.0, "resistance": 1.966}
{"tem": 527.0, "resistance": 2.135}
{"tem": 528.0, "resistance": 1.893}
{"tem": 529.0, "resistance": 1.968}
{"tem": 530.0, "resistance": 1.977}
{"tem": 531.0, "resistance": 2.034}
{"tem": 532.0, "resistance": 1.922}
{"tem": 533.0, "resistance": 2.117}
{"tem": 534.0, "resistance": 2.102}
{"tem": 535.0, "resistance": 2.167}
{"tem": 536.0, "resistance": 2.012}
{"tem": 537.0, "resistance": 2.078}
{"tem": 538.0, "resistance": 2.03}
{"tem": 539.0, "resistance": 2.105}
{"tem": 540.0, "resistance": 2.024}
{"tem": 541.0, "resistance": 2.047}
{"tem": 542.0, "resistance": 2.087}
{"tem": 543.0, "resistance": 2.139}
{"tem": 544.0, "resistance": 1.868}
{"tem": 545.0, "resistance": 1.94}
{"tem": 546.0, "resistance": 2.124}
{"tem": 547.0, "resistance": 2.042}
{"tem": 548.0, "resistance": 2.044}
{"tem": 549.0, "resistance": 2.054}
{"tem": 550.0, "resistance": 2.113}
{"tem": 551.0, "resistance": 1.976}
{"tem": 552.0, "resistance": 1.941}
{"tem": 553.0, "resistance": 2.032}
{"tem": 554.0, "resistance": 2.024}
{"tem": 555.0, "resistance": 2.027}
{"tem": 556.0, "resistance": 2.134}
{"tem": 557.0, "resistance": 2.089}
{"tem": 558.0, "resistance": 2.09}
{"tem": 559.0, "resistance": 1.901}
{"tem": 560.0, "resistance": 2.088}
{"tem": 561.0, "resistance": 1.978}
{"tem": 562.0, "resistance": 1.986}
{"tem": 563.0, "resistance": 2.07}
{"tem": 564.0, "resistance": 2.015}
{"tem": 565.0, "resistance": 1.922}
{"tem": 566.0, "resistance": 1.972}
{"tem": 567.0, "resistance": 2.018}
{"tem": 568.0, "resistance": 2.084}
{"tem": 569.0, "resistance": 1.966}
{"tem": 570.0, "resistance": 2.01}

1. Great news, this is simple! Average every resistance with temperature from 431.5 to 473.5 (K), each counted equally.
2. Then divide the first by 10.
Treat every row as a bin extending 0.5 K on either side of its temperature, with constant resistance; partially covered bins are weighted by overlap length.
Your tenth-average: 0.210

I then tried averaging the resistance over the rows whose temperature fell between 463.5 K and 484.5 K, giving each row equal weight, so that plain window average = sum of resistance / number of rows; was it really 2.07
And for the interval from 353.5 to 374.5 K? 2.05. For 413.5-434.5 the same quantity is 2.09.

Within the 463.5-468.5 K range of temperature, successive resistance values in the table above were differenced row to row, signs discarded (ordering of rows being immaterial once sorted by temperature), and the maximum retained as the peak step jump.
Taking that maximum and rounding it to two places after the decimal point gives 0.11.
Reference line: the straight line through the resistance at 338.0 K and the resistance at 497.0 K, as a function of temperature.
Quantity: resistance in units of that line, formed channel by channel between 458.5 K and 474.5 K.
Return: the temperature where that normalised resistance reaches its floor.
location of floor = 463.0 K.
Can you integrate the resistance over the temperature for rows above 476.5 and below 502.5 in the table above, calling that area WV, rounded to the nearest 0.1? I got 53.9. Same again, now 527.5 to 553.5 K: 52.8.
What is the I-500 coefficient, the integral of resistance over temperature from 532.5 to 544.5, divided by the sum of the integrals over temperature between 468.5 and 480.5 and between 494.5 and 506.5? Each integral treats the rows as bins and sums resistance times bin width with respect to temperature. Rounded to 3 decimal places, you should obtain 0.503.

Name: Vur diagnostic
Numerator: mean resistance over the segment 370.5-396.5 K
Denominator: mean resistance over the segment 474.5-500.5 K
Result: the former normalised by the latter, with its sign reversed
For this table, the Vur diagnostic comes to -0.988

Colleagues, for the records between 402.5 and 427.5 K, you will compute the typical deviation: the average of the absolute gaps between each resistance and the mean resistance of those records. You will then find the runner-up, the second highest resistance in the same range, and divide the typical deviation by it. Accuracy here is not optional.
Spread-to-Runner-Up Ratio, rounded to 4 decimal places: 0.0223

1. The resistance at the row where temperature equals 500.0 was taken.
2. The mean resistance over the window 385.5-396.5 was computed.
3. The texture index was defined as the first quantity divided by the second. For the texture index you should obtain 0.99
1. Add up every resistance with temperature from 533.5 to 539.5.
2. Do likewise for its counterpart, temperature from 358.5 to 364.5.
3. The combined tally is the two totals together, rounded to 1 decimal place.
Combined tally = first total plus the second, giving 25.1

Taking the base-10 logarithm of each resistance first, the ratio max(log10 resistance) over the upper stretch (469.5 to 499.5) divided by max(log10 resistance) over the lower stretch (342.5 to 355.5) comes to 1.04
